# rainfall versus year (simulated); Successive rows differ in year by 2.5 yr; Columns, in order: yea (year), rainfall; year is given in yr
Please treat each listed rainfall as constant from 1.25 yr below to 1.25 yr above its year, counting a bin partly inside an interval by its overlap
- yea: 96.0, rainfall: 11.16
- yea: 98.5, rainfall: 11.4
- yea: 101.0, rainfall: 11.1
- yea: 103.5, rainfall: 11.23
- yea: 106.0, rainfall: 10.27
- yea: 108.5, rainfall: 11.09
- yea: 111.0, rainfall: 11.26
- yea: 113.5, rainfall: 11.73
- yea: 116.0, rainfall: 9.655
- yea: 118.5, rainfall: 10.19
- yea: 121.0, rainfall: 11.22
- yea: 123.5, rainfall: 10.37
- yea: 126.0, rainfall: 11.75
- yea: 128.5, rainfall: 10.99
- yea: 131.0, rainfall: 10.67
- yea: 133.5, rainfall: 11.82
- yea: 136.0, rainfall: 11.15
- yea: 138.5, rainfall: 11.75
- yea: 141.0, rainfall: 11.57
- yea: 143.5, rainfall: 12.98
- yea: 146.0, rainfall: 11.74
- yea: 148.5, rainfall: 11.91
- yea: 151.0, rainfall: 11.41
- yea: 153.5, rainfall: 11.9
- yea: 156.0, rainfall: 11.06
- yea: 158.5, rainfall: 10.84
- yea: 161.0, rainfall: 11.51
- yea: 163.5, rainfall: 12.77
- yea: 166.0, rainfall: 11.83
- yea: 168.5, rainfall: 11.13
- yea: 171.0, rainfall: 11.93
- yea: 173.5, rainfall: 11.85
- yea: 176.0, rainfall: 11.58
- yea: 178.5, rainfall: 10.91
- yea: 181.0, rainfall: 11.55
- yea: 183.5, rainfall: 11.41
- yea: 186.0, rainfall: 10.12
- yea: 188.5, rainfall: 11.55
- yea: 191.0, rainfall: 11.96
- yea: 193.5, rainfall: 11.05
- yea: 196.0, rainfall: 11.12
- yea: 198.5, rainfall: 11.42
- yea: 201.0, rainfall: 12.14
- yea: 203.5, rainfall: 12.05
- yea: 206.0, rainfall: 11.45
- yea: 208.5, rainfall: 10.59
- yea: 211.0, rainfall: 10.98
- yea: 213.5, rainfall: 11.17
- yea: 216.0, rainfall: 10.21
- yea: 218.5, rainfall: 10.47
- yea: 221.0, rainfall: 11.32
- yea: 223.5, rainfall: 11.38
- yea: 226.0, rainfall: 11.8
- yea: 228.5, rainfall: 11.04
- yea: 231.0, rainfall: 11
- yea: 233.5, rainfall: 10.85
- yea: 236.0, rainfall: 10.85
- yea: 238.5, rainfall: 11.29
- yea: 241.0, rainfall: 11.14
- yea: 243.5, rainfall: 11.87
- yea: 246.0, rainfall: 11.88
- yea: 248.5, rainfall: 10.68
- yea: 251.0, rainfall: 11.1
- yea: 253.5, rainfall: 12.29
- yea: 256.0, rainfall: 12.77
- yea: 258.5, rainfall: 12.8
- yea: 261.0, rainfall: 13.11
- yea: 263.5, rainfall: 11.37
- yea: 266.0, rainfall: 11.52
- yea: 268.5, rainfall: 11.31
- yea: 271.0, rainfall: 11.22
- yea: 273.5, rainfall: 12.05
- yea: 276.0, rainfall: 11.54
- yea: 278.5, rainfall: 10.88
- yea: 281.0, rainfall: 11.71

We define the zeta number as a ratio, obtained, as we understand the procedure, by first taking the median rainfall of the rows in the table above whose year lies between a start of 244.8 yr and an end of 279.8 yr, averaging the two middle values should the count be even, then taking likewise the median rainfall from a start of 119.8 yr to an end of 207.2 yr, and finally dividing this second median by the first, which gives 1.002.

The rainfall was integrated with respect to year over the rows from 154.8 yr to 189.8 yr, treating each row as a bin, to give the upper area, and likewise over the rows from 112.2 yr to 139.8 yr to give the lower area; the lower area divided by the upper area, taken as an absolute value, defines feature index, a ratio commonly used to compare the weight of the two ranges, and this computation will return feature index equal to 0.8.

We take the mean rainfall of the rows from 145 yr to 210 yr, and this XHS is 11.5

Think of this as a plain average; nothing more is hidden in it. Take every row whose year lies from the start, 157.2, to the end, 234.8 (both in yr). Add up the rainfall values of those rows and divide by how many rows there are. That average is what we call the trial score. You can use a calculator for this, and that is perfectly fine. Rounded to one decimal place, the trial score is 11.3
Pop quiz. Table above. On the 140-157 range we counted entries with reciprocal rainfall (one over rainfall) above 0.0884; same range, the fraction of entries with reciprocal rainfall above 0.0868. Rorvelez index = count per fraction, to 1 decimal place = 3.5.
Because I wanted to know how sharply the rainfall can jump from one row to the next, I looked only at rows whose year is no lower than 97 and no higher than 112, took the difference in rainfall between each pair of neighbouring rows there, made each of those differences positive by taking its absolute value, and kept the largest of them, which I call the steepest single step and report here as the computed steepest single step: 1.0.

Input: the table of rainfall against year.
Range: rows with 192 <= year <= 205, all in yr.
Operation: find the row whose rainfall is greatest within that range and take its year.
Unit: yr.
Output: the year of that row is 201.0 yr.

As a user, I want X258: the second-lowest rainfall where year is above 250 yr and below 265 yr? 11.37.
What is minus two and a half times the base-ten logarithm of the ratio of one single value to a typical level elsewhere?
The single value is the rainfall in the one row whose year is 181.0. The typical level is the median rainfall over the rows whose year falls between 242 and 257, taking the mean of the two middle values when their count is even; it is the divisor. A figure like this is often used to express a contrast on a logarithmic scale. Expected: 0.03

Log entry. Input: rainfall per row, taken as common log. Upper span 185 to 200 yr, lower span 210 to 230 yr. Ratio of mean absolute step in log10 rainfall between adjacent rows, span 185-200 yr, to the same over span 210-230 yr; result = 1.23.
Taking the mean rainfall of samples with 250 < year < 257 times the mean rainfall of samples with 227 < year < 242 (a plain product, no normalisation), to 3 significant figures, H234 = 133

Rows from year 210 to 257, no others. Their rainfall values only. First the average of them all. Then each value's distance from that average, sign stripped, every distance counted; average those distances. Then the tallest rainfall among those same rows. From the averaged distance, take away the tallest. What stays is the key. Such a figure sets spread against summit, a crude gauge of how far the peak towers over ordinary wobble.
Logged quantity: -12.3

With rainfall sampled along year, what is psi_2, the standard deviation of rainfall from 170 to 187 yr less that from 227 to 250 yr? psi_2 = 0.2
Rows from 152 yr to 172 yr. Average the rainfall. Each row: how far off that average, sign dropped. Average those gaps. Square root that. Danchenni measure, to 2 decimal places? 0.70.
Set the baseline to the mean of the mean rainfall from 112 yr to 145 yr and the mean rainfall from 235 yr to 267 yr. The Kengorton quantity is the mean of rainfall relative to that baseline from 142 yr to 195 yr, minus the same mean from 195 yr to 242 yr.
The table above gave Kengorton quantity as 0.40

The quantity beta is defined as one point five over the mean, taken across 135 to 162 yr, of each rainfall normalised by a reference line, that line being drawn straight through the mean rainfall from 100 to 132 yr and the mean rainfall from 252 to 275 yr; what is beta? 1.44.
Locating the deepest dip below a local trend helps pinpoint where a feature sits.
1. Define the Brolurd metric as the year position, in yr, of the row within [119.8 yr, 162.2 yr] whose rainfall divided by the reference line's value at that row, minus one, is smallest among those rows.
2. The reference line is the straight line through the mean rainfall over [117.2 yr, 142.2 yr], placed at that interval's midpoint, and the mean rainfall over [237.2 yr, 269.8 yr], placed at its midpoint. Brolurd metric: 123.5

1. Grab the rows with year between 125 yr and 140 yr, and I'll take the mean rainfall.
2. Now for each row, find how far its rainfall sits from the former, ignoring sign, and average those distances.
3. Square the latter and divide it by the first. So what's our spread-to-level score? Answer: 0.015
